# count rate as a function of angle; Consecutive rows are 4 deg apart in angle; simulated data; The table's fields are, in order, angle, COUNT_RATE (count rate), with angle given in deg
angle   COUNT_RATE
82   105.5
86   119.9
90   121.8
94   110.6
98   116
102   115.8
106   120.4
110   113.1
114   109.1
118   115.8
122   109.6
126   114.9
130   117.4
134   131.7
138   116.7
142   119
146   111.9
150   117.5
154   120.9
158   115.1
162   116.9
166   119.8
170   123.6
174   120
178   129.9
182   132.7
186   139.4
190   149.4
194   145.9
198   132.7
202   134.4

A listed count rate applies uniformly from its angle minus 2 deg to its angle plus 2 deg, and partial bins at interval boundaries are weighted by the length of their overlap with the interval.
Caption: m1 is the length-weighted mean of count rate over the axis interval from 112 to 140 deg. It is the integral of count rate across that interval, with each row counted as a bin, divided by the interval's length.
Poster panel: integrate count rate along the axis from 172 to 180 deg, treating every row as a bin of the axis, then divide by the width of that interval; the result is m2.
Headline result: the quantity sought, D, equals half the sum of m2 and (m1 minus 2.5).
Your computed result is 119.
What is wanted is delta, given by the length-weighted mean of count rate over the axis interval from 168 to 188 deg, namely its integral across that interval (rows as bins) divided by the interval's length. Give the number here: 129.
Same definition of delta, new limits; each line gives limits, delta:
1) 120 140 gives 118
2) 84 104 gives 117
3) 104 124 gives 114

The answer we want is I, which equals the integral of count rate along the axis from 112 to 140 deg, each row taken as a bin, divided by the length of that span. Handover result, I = 116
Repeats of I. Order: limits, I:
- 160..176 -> 120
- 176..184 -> 131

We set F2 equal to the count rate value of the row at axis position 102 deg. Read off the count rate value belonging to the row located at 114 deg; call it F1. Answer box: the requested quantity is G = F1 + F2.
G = 225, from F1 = 109.1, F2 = 115.8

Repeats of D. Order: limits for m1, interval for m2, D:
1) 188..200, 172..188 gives 135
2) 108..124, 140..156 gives 113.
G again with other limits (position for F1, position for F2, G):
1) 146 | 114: 221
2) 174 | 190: 269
